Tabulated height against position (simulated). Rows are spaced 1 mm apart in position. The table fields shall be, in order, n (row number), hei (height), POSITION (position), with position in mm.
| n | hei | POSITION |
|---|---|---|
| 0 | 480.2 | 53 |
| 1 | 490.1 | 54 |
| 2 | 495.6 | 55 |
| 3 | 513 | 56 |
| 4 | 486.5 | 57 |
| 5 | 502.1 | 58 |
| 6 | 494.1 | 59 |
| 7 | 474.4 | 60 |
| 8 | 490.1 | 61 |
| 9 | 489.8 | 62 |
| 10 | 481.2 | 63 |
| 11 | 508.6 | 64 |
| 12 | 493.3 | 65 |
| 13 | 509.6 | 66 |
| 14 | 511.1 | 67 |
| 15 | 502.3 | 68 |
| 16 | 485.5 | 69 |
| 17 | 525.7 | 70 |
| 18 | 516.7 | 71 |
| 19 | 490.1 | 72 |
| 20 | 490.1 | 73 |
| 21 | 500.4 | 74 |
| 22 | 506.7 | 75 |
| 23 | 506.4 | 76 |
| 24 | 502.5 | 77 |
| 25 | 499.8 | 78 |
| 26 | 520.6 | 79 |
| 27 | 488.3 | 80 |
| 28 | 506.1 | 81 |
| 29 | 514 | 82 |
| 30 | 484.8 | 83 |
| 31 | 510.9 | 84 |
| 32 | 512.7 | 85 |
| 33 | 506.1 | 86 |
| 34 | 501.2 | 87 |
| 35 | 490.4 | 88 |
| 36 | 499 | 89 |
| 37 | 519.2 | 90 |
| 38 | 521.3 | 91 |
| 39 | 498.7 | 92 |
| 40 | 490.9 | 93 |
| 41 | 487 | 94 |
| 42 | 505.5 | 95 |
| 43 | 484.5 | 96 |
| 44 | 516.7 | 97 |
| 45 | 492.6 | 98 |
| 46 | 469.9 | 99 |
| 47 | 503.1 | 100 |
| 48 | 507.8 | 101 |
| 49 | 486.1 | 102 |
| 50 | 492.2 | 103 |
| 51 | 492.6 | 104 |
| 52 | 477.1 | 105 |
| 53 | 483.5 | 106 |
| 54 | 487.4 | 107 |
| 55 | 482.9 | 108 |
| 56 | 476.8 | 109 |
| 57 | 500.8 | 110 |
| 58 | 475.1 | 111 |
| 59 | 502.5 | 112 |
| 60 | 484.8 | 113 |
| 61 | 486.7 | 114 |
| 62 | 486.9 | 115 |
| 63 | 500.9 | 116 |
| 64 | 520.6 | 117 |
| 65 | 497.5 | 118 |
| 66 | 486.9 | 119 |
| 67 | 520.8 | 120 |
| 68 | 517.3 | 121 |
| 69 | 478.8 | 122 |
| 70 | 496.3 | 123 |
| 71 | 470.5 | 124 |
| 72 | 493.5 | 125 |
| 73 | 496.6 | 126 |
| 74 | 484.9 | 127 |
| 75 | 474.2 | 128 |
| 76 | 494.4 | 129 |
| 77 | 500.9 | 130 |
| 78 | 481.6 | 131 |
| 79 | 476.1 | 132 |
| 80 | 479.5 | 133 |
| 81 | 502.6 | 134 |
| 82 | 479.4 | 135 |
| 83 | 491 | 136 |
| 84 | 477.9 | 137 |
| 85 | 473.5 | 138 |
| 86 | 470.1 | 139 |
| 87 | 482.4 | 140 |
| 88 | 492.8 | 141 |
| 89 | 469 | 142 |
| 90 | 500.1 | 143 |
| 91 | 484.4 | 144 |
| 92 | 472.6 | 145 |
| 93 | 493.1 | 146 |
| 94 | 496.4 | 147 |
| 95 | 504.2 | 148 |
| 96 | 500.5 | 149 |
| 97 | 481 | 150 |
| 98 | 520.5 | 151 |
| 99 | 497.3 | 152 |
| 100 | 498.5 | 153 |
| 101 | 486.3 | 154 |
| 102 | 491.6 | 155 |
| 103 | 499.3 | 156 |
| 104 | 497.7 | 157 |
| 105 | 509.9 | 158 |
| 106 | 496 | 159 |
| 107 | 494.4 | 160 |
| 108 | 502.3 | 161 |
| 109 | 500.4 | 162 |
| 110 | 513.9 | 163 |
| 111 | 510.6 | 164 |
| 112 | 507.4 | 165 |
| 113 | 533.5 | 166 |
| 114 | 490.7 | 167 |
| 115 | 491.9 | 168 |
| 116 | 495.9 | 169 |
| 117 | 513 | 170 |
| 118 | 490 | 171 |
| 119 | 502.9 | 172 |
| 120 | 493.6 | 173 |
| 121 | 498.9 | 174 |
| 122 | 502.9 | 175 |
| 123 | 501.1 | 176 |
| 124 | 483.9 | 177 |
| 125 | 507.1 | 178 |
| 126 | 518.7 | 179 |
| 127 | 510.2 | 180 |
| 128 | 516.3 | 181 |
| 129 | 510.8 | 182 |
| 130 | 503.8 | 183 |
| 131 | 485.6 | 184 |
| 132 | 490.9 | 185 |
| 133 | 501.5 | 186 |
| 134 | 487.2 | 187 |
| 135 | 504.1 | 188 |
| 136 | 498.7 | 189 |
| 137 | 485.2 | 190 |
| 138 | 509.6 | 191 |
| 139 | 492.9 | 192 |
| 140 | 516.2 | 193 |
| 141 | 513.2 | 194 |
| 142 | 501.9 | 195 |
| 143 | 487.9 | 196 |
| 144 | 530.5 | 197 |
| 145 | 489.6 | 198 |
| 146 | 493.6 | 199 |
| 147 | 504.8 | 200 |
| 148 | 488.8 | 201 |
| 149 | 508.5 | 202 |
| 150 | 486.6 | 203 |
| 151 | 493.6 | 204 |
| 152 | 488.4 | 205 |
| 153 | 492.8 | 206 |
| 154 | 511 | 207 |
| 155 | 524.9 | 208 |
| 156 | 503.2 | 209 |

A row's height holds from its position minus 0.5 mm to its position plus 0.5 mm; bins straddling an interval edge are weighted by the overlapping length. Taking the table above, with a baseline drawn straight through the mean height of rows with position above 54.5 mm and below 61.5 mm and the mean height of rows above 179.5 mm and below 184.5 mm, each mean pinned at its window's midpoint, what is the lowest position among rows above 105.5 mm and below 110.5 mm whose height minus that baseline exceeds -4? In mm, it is 110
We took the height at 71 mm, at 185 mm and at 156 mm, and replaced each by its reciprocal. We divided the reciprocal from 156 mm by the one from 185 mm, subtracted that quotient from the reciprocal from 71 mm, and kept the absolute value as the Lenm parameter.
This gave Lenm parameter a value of 0.98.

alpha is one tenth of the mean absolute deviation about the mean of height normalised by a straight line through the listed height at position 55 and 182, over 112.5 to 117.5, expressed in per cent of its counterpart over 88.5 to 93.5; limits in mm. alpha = 10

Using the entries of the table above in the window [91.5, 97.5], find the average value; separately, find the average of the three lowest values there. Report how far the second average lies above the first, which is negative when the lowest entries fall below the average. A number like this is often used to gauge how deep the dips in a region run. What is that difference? -10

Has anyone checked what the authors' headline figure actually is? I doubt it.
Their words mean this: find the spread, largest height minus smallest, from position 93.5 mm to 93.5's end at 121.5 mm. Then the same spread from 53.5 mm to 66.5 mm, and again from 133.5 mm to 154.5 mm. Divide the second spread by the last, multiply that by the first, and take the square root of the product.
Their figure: 6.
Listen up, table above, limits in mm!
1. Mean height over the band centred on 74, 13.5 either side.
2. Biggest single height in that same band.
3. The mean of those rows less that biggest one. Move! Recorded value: -24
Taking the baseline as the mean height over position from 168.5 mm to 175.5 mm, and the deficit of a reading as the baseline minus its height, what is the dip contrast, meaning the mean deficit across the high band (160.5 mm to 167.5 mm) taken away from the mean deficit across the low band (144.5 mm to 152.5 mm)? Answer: 13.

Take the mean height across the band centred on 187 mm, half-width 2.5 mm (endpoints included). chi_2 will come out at 496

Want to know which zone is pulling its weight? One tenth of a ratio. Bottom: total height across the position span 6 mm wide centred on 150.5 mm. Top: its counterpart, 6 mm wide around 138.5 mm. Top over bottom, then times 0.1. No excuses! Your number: 0.096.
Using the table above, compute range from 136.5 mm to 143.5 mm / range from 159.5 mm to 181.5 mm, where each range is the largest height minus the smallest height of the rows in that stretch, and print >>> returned 0.63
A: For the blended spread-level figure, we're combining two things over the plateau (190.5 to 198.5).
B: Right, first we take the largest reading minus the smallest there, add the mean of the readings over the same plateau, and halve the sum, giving 274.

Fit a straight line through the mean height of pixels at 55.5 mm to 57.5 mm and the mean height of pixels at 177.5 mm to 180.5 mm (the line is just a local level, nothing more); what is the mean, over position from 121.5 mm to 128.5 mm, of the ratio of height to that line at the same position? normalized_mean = 0.96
